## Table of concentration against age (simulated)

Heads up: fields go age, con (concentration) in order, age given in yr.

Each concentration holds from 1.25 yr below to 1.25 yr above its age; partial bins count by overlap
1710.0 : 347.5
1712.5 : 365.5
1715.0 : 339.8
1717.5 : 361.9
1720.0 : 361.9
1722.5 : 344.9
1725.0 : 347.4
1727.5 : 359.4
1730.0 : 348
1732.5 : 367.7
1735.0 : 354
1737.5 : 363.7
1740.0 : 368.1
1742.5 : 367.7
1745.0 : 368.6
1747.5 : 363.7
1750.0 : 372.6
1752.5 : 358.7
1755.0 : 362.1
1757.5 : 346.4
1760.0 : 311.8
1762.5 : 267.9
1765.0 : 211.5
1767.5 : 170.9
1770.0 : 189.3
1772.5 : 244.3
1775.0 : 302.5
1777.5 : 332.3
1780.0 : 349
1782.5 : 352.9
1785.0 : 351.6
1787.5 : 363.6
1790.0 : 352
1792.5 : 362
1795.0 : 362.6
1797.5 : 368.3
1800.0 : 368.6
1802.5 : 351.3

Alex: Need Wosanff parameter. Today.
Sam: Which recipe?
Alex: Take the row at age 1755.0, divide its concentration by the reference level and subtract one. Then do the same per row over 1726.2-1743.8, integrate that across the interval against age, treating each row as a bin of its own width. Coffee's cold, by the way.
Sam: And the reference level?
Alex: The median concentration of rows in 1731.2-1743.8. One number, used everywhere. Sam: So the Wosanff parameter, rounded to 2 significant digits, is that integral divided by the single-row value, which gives 20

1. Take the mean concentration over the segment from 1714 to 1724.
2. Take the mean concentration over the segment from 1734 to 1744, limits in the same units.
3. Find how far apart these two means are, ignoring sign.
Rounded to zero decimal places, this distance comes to 11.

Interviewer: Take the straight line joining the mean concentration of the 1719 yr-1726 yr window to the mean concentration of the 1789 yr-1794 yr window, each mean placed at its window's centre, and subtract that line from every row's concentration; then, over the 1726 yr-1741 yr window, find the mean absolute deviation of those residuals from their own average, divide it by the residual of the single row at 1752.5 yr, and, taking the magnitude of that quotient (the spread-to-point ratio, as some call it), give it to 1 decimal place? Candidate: 1.3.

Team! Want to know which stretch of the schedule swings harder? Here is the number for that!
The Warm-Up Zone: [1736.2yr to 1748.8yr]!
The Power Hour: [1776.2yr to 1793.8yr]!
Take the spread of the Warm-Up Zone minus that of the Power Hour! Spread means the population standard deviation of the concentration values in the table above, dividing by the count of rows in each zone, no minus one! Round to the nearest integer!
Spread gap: -7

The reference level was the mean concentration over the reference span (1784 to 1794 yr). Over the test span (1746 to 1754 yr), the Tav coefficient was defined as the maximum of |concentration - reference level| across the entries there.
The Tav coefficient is 15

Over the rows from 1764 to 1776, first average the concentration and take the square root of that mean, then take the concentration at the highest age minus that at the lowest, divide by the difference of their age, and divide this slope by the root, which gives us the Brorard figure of 0.6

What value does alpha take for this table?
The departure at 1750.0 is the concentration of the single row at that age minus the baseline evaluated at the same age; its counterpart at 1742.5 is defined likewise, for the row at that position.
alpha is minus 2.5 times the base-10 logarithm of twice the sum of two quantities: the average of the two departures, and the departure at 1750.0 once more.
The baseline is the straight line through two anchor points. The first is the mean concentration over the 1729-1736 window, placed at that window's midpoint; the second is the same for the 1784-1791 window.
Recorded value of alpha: -4.4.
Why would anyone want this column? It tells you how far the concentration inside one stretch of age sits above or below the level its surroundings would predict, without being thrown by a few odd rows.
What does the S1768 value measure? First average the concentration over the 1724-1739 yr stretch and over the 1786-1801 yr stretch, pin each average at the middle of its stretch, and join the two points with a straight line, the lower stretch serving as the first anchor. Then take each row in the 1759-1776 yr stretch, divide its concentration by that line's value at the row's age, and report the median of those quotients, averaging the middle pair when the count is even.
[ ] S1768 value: 0.68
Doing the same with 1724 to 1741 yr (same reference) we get 1.01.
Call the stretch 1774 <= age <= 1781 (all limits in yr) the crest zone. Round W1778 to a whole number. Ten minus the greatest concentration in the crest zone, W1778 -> -339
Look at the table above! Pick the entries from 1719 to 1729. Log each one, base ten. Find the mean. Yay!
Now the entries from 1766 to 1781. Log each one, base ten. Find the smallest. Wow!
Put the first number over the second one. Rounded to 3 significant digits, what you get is 1.14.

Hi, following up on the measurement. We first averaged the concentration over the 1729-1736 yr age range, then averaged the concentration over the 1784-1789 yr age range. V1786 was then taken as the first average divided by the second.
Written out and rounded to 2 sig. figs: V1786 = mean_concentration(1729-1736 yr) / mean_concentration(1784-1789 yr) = 1.0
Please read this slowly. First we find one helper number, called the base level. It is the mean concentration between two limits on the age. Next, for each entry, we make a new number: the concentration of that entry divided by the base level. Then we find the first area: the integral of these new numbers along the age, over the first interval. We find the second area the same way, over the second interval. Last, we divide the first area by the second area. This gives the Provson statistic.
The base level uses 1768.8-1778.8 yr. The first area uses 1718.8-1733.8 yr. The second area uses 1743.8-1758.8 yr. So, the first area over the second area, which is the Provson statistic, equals 0.98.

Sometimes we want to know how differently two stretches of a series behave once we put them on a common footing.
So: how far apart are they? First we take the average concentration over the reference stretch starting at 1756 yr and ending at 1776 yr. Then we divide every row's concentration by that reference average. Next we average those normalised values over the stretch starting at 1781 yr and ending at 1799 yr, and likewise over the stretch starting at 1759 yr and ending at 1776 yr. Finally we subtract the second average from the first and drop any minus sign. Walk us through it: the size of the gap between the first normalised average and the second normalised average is 0.46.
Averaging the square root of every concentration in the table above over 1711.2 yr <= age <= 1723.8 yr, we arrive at 18.83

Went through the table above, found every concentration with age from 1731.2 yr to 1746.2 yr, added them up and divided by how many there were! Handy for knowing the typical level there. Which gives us 365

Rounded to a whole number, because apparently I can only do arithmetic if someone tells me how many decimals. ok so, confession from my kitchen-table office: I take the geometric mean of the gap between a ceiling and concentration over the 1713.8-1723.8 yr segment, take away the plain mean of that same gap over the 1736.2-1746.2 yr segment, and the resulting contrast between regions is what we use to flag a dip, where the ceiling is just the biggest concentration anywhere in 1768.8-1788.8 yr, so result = 9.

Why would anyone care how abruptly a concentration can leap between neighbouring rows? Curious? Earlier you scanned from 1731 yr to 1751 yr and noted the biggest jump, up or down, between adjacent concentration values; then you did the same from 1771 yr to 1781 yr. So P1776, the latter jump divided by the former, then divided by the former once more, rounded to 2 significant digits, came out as 0.31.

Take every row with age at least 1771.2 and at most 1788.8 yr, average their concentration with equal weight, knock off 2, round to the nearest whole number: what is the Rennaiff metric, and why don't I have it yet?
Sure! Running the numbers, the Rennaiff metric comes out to 326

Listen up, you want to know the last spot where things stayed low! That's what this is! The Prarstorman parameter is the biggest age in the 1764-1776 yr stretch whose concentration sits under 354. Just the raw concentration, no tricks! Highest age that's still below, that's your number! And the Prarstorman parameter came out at 1775.0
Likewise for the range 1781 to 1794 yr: 1790.0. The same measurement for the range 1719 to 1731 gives 1730.0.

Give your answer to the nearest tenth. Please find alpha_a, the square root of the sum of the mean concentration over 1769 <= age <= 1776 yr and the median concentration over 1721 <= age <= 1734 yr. 24.4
